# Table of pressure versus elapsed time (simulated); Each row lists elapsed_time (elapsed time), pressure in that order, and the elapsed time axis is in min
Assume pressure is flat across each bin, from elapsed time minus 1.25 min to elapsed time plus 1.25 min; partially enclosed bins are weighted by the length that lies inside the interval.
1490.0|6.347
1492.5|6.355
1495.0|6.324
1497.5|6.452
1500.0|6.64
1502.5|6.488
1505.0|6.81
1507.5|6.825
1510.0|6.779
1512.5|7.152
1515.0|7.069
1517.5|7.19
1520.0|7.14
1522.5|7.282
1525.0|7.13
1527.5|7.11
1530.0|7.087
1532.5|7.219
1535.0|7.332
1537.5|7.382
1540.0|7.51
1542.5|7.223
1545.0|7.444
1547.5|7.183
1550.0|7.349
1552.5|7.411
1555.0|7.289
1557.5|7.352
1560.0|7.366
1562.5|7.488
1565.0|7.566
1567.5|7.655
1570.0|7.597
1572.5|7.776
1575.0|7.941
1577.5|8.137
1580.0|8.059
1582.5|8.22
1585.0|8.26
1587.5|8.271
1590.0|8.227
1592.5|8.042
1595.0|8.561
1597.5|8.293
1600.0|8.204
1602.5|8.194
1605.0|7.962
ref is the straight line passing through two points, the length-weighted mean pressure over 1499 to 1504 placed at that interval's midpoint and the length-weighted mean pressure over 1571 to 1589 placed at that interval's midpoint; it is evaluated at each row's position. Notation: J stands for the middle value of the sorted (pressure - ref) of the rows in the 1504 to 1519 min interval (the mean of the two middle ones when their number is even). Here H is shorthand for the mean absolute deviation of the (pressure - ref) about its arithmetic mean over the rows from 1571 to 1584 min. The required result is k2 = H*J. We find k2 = 0.017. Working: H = 0.083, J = 0.20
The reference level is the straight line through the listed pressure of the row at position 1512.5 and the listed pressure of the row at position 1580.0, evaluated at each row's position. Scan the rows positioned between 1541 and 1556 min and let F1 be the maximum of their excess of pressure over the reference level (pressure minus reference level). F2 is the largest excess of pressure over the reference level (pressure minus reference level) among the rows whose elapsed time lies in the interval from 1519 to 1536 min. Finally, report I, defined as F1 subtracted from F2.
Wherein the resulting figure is 0.1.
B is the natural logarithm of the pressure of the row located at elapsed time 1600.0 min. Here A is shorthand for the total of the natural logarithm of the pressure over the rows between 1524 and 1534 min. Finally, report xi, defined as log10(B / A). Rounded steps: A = 7.9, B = 2.10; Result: -0.57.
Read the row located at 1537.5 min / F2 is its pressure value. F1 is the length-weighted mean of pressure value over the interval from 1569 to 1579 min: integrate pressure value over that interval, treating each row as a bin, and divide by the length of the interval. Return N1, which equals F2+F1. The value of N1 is 15.3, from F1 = 7.9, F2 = 7.382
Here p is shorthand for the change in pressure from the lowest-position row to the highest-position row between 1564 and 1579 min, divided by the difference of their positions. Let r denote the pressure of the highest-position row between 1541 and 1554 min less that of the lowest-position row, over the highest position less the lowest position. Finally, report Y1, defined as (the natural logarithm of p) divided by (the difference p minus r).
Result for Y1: -115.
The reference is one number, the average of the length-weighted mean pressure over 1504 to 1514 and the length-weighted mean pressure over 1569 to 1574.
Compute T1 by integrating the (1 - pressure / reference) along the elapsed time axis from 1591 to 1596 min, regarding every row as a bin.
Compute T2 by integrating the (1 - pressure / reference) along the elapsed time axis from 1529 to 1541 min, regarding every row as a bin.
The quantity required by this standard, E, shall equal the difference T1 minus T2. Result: -0.7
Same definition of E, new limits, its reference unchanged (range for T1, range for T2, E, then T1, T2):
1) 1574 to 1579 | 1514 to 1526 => -0.7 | -0.5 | 0.22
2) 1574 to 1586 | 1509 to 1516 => -1.6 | -1.4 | 0.28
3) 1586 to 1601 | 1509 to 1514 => -2.2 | -2.0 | 0.22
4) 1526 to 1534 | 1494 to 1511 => -1.4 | 0.2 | 1.59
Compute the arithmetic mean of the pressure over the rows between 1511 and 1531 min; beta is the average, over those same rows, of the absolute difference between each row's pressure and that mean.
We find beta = 0.047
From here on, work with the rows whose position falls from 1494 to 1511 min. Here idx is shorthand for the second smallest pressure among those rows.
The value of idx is 6.452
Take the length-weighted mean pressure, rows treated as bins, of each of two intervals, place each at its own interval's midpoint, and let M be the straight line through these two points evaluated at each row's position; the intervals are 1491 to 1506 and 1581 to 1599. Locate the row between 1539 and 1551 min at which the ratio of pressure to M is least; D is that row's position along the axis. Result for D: 1547.5 min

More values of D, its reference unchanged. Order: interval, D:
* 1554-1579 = 1560.0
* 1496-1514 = 1502.5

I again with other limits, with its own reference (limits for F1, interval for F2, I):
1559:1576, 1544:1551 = -0.1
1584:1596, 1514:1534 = -0.3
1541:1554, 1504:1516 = 0.1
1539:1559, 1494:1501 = -0.3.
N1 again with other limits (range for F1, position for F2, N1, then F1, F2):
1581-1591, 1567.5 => 15.9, 8.2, 7.655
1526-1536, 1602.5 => 15.4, 7.2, 8.194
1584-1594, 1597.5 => 16.5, 8.2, 8.293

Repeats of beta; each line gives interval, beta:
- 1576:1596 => 0.108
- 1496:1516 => 0.188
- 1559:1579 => 0.195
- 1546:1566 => 0.085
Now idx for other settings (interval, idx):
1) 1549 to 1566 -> 7.349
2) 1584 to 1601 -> 8.204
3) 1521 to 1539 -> 7.11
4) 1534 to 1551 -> 7.223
